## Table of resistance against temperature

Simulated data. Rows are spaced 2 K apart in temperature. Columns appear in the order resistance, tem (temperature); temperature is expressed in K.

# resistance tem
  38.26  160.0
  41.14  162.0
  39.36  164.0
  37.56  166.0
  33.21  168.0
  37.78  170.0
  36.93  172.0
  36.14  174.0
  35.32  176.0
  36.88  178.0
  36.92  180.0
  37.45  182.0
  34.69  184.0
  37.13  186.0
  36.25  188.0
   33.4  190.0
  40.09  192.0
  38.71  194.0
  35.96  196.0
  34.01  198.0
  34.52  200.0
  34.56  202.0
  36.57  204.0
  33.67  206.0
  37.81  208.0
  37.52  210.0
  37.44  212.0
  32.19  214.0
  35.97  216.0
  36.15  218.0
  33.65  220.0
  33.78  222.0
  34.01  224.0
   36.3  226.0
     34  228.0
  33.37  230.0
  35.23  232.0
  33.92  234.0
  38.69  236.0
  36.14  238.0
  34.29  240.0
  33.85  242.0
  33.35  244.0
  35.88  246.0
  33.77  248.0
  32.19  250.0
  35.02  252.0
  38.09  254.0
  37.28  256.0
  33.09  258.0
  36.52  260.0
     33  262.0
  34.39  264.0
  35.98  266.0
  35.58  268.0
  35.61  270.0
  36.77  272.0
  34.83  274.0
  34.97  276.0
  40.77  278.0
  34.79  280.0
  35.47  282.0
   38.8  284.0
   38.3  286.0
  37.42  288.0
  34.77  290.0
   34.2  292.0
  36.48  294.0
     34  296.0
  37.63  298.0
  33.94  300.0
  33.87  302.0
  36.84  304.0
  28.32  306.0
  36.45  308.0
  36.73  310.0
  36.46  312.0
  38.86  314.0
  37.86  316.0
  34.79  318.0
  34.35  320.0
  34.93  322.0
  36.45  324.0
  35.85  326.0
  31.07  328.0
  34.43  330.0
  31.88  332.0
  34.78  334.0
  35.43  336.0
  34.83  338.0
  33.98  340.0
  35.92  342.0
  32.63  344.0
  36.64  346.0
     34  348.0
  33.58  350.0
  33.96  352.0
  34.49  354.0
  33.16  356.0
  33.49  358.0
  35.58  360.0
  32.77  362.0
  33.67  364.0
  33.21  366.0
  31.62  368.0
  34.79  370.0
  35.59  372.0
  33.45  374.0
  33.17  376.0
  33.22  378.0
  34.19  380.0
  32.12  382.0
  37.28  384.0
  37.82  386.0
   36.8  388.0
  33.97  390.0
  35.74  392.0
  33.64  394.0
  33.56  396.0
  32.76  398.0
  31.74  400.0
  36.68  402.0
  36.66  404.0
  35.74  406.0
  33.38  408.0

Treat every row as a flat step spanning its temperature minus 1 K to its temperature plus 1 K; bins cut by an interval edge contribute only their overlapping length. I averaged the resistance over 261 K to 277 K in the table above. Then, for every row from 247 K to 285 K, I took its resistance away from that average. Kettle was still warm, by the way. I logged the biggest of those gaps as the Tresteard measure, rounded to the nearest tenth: 3.0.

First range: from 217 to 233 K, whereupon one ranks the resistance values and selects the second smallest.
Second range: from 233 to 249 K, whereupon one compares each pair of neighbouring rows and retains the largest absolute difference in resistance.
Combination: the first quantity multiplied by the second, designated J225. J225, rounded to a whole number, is 161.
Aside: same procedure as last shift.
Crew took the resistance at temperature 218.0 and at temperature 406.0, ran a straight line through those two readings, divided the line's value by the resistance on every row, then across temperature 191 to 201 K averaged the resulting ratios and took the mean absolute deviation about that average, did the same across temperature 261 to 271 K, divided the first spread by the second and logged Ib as 2.0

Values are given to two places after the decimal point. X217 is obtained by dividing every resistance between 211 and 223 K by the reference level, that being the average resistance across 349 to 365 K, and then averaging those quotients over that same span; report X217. 1.03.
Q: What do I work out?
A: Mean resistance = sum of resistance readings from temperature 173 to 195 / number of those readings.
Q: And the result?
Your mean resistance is 36.6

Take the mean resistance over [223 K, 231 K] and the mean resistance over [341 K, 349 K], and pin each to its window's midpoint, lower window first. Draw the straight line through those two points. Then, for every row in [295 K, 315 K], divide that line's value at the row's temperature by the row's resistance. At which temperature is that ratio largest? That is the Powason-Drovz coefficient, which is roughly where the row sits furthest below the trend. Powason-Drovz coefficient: 306.0 K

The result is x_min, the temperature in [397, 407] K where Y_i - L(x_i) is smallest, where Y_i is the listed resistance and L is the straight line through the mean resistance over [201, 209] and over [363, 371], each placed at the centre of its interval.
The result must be 400.0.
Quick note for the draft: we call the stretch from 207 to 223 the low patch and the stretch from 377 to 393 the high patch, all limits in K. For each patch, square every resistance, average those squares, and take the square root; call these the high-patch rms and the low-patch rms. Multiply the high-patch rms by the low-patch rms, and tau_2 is 1254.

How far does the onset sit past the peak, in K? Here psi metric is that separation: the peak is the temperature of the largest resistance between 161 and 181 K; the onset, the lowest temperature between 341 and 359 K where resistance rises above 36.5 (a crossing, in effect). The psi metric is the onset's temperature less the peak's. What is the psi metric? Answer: 184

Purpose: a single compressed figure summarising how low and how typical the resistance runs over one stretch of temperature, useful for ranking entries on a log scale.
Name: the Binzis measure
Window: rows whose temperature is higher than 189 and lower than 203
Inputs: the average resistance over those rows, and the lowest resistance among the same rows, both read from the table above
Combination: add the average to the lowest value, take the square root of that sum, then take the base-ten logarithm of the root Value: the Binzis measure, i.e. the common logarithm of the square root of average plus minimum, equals 0.920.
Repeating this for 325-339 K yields 0.907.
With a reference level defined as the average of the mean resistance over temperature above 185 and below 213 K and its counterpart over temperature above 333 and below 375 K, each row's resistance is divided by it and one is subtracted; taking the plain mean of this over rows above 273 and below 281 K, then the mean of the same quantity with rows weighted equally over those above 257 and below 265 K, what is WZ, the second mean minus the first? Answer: -0.06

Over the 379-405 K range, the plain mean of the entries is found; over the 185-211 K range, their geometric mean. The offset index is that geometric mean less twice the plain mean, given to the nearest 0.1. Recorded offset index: -33.6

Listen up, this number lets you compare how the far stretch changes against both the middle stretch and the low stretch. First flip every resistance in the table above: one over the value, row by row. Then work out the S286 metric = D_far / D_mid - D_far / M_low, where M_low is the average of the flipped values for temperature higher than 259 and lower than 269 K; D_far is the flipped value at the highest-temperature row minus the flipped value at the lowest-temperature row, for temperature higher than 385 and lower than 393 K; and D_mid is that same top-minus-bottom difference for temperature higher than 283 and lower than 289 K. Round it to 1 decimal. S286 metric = 1.6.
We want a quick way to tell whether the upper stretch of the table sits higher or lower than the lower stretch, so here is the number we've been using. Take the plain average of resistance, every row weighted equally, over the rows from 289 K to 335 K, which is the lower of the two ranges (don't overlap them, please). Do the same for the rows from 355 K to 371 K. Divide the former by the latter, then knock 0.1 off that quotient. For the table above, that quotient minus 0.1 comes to 0.94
